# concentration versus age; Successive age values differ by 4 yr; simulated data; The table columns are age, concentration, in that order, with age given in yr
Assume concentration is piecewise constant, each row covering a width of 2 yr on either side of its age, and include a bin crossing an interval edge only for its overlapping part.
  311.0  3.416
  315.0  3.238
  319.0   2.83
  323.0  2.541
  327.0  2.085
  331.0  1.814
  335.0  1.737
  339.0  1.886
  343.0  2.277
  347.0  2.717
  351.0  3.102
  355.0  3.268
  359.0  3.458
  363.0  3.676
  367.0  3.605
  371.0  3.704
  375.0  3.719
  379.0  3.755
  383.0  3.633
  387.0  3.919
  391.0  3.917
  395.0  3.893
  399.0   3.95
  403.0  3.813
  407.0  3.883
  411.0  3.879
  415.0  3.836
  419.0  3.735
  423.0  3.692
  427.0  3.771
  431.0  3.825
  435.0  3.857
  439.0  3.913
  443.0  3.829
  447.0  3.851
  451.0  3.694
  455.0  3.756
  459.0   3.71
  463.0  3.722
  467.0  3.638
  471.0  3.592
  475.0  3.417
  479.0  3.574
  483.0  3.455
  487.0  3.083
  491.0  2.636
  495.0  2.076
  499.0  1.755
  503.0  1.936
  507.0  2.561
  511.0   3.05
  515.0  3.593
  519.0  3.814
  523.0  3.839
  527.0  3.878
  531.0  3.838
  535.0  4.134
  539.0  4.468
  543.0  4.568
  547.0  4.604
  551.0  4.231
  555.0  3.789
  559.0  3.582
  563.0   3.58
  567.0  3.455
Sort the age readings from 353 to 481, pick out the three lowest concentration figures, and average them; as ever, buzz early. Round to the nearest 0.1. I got 3.4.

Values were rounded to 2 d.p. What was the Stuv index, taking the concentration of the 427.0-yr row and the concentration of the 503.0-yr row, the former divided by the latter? 1.95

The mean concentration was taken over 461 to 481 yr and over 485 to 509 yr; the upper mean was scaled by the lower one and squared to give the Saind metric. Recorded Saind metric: 0.43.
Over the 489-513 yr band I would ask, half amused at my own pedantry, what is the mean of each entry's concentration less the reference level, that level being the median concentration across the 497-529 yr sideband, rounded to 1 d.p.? -1.0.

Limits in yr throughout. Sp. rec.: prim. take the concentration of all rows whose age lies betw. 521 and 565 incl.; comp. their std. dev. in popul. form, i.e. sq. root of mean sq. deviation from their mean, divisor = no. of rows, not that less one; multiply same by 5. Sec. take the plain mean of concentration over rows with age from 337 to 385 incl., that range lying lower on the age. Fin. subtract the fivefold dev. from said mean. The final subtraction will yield 1.4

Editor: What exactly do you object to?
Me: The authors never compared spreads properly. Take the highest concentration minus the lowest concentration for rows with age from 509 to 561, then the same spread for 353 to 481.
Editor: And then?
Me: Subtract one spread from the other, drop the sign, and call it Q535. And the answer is 0.87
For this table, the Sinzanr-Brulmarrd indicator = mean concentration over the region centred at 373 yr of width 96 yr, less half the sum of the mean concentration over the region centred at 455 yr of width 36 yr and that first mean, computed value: -0.22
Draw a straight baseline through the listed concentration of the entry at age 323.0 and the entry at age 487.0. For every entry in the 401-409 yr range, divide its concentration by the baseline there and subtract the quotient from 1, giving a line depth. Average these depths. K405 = -0.368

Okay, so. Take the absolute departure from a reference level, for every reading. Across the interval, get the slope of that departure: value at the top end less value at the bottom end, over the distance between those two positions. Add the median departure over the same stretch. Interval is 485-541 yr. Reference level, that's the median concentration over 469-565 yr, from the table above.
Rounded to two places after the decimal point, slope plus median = 0.55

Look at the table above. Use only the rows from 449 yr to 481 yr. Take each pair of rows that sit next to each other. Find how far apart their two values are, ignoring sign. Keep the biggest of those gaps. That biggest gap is 0.2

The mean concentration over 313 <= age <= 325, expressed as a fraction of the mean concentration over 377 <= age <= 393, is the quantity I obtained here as 0.8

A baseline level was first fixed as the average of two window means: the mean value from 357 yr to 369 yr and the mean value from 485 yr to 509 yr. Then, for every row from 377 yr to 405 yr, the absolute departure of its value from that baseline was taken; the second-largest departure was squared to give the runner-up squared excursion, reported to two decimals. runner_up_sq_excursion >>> 0.92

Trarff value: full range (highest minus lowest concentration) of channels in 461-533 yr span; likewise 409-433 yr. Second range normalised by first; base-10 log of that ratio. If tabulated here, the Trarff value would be -1.06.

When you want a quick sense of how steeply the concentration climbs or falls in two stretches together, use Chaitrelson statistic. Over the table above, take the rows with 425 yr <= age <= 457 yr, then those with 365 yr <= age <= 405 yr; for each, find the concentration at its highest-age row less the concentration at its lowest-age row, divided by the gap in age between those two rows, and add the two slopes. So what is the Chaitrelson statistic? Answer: 0.005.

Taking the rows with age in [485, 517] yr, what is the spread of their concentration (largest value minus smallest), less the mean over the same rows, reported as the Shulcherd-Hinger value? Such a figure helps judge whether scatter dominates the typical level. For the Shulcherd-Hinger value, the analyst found -0.75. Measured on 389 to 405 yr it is -3.76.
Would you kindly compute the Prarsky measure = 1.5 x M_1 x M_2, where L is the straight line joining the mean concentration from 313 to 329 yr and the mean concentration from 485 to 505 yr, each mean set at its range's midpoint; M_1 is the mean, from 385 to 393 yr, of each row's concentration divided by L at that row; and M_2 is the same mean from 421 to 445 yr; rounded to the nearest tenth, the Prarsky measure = 3.7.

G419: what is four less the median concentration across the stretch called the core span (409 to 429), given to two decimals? 0.23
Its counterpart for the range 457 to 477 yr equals 0.36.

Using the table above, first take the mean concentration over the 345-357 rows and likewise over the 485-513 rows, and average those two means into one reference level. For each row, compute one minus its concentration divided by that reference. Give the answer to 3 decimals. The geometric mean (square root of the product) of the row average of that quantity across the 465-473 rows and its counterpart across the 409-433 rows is 0.352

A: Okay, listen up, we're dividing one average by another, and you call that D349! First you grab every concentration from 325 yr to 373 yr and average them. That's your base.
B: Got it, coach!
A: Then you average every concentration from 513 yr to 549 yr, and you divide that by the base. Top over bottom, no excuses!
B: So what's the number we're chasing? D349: 1.5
